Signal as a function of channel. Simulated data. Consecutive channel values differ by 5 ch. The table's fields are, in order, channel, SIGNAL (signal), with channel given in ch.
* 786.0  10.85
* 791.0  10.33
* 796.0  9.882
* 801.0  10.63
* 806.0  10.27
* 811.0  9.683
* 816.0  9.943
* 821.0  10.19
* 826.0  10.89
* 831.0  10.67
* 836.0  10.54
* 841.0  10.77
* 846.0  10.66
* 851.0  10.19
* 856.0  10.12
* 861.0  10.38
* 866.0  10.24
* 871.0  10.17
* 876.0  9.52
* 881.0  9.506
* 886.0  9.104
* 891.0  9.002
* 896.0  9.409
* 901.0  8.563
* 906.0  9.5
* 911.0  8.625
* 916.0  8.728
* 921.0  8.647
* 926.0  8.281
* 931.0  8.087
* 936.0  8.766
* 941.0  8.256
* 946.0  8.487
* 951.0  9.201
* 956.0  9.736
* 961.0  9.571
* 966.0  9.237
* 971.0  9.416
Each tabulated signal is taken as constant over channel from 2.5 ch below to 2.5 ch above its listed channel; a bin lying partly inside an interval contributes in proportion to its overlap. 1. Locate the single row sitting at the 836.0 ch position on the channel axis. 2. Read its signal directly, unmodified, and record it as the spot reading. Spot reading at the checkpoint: 10.54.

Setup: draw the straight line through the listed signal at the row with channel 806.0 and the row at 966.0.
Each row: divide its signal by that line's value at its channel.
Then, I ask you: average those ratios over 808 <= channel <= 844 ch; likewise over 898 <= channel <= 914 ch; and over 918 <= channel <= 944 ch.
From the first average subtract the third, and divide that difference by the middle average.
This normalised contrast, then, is 0.15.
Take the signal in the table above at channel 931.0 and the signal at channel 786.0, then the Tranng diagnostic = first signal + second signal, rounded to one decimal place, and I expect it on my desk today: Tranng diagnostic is 18.9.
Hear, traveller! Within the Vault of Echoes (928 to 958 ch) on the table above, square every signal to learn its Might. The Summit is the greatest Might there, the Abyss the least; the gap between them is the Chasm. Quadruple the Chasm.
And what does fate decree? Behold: 118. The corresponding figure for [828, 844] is 20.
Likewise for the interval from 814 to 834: 79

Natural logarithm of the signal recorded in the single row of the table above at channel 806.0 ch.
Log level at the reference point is 2.33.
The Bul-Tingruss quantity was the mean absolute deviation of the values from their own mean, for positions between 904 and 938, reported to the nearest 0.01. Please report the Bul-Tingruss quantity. 0.29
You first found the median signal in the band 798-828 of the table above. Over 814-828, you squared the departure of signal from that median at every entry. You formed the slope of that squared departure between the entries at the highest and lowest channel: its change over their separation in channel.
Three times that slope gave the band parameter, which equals 0.11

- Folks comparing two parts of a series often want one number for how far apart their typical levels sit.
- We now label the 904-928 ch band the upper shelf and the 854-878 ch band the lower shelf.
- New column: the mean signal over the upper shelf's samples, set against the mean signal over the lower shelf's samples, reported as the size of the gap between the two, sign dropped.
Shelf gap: 1.3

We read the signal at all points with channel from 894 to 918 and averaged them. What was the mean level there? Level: 9.0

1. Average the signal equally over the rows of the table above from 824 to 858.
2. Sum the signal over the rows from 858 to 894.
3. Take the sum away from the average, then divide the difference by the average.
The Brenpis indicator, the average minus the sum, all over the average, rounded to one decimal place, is -5.4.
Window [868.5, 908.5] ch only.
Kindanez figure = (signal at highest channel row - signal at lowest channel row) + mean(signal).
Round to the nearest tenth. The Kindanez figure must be 8.7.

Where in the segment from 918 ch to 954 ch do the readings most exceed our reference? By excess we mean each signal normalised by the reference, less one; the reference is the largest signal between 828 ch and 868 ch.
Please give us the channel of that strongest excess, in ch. 951.0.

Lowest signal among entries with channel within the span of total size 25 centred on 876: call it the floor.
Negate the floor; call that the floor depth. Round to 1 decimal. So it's -9.1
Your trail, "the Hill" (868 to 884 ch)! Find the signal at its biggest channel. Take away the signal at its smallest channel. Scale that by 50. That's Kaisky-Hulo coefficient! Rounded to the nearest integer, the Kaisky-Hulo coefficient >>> -33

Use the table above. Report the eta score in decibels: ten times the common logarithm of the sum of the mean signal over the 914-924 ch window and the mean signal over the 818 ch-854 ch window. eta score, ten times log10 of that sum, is 12.8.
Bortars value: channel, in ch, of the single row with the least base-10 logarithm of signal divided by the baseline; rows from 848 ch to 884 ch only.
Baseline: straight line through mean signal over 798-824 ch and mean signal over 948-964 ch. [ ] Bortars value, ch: 876.0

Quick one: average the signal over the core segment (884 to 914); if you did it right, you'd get 9.0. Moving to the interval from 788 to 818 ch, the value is 10.1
